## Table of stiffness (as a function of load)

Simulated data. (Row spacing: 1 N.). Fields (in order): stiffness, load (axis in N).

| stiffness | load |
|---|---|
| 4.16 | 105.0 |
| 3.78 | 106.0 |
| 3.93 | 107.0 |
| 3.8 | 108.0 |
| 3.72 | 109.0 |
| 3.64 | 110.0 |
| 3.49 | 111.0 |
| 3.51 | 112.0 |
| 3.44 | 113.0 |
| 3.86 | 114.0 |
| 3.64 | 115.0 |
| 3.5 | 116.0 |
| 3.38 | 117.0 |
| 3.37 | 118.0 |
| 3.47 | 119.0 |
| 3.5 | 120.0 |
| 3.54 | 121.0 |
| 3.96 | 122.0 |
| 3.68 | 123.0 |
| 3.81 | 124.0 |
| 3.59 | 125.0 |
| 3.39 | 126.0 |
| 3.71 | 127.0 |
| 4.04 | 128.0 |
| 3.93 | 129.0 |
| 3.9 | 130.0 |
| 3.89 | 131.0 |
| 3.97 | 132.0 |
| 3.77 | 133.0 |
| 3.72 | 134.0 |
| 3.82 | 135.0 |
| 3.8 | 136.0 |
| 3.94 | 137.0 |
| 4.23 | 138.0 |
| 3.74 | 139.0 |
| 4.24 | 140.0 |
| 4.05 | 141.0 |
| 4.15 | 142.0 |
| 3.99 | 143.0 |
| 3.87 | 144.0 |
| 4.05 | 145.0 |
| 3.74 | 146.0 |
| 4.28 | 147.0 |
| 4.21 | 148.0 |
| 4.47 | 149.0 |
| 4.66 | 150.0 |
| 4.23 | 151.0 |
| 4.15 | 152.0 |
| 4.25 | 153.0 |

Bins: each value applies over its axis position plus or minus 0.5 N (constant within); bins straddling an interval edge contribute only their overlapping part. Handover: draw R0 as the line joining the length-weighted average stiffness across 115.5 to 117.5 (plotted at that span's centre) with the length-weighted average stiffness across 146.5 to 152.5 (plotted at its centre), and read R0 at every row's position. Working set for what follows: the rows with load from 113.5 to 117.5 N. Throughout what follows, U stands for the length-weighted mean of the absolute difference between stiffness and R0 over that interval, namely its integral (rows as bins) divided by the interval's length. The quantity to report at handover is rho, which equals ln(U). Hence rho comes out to -1.5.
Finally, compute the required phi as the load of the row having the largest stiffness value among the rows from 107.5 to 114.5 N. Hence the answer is 114.0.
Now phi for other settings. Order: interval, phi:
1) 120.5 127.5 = 122.0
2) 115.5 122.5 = 122.0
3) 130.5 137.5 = 132.0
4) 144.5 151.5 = 150.0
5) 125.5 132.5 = 128.0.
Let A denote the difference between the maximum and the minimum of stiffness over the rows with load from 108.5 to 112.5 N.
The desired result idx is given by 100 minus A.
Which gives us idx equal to 99.8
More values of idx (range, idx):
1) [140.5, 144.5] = 99.7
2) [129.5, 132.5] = 99.9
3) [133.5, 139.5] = 99.5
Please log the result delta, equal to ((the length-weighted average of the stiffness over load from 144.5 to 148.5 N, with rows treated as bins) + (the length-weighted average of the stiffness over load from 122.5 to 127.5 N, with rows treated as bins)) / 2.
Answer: 3.85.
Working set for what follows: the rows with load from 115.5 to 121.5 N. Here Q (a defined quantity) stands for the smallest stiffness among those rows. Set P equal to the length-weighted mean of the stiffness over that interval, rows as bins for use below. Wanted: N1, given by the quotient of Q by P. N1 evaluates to 0.974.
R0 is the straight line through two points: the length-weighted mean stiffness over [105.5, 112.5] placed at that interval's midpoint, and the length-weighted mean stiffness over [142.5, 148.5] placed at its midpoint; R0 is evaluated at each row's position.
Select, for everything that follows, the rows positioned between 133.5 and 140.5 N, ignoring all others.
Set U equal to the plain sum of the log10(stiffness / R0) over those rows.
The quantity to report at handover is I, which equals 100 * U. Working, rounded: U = -0.02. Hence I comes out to -2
